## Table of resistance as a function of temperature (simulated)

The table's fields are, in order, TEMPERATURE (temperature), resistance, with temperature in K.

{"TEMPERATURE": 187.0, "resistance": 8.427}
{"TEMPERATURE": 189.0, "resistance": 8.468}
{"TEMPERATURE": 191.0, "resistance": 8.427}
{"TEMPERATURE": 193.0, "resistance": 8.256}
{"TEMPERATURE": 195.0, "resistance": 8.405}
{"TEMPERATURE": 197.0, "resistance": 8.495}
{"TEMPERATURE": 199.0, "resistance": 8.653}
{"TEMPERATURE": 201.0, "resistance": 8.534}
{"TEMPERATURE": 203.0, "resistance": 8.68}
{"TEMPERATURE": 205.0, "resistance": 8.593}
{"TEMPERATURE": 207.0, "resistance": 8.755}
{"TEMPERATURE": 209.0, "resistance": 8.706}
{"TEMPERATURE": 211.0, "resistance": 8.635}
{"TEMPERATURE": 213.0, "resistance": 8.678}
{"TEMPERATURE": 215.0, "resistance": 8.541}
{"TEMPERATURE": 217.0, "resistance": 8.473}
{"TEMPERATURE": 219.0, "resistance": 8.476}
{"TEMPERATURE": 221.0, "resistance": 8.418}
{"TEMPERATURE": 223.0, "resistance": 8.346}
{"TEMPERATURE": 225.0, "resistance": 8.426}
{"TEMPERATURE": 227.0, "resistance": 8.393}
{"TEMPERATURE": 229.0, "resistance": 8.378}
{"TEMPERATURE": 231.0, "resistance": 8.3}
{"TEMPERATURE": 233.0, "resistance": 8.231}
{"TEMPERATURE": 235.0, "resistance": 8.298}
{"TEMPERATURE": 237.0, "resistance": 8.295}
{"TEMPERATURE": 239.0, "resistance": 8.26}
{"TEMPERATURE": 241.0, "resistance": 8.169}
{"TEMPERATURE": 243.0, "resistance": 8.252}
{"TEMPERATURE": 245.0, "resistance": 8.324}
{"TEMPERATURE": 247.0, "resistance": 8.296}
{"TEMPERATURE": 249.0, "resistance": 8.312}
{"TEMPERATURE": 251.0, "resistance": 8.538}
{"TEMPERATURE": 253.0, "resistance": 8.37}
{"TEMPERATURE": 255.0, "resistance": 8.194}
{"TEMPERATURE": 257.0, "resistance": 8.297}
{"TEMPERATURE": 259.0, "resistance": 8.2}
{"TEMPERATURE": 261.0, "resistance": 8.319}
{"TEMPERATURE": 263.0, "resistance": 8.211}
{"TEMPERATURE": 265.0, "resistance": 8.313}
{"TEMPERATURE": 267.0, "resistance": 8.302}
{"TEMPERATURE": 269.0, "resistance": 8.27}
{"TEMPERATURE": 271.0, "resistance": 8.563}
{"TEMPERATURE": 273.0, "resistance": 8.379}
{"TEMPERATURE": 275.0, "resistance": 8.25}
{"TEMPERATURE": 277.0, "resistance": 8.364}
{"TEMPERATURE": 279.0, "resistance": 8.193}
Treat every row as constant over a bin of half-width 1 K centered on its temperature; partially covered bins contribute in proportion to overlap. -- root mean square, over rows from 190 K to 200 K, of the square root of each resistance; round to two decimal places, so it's 2.91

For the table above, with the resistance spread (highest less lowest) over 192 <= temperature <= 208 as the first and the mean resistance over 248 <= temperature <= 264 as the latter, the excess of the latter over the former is 7.81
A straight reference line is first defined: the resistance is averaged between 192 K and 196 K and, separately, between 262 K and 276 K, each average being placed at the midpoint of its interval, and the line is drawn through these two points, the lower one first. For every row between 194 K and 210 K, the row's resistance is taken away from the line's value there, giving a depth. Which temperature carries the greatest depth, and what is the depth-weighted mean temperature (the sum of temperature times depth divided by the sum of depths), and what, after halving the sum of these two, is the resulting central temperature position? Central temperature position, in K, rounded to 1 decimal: 199.3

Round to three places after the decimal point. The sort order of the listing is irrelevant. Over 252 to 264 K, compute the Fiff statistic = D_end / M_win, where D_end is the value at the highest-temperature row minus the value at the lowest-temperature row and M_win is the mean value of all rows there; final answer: -0.019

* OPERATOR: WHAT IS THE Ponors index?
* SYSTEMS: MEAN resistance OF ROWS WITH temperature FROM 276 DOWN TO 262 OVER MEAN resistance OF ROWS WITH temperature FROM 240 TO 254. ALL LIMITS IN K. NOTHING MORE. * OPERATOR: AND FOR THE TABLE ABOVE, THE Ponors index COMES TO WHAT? 1.000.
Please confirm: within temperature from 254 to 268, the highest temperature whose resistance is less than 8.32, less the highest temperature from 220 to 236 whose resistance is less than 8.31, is 32 K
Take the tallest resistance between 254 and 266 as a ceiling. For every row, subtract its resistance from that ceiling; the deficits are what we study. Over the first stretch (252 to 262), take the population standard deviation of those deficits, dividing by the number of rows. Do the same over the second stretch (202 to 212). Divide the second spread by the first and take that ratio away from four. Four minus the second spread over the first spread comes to 3.2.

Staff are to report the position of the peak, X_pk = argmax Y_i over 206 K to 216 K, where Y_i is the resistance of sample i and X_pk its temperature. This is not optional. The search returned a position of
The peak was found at 207.0 K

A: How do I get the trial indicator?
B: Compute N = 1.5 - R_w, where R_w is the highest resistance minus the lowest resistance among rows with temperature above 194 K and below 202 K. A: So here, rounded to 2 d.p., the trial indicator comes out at 1.25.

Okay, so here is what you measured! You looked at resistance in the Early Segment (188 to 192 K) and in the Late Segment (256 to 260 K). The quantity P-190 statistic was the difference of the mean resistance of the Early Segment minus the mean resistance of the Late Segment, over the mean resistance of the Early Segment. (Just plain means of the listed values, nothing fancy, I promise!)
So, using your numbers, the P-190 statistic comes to 0.024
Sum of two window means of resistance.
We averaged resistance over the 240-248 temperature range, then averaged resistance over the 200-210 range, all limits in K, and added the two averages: 16.9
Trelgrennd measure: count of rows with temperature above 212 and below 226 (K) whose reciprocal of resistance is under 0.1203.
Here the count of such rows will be 7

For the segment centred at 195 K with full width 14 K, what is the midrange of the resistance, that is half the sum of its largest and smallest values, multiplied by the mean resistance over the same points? 72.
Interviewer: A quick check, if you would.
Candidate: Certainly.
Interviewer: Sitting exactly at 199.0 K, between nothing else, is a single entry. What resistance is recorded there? 8.653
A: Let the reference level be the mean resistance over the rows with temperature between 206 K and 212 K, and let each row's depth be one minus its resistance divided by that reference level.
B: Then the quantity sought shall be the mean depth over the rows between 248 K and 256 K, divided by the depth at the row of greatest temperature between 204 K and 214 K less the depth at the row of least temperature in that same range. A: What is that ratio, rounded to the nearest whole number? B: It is -4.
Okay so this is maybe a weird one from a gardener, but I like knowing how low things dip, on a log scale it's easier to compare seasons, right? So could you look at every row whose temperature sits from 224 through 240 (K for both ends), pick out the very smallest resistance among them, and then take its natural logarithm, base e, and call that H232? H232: 2.11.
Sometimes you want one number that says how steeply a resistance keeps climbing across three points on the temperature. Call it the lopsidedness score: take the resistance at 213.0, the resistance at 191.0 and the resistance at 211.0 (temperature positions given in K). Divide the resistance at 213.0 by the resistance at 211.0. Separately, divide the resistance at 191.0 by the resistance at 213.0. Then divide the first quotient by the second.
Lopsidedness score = 1.03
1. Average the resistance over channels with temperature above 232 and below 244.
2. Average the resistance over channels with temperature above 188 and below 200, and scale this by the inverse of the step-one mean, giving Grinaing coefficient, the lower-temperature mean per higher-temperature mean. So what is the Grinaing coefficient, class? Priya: 1.02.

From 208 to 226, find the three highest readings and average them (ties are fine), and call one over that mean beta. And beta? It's 0.1153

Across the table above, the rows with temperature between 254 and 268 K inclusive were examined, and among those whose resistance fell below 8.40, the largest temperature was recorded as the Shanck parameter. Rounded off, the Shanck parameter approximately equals 267.0 K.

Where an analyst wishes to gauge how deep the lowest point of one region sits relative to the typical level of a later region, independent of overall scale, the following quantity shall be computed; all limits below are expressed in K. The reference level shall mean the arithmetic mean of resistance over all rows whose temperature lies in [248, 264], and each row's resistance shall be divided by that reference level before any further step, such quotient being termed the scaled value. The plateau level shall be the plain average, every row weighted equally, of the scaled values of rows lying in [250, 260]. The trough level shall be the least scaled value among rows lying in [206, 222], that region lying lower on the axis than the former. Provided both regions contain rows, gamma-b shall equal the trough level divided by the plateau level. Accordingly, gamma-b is 1.01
